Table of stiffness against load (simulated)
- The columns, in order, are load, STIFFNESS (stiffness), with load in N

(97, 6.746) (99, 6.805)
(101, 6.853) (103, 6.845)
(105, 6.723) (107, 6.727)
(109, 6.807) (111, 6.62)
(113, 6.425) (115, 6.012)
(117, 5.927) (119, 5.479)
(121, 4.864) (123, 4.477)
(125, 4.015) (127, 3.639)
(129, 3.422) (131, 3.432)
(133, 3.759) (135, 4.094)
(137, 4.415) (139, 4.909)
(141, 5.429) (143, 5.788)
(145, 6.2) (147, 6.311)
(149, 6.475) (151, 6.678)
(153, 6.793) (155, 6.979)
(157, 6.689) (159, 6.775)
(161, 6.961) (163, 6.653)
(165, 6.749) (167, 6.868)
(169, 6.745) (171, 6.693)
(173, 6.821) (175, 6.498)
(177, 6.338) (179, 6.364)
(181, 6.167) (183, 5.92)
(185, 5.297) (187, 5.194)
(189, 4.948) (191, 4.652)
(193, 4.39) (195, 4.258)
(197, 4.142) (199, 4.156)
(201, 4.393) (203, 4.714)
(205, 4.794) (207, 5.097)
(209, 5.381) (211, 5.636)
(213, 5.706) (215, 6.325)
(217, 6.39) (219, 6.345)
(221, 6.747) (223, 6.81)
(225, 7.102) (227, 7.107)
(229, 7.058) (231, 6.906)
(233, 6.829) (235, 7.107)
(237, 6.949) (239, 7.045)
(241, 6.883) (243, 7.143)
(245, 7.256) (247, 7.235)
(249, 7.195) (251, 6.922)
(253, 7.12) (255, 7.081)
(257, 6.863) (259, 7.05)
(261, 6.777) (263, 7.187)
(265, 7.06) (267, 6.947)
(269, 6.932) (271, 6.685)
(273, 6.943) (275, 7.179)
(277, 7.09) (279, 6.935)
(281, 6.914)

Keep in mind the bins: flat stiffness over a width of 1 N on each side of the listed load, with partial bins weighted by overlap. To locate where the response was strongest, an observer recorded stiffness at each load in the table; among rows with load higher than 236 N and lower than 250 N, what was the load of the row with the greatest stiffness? 245 N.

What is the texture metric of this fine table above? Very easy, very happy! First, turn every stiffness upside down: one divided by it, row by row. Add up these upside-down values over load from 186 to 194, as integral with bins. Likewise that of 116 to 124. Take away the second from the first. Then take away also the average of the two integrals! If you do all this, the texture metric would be -1.5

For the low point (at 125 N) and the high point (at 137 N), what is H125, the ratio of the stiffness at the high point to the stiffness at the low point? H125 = 1.10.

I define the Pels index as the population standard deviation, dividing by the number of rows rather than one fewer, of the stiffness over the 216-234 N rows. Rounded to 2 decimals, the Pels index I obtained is 0.27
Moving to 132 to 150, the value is 0.96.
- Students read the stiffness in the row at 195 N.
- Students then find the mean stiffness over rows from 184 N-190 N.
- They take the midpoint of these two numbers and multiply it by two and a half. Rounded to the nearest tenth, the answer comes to 11.8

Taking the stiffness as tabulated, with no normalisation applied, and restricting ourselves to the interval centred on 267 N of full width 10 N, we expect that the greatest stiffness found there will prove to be 7.187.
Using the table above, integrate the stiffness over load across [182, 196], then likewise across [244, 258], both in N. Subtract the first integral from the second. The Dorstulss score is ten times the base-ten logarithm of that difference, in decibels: 15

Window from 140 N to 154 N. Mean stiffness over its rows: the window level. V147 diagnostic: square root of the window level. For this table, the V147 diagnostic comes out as 2.50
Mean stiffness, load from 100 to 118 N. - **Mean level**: 6.5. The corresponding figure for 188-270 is 6.3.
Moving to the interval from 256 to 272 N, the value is 6.9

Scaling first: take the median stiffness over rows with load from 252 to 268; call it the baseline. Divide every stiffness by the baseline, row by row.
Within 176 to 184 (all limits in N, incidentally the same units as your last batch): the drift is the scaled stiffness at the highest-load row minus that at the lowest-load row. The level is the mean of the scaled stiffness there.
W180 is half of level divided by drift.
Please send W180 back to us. -7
